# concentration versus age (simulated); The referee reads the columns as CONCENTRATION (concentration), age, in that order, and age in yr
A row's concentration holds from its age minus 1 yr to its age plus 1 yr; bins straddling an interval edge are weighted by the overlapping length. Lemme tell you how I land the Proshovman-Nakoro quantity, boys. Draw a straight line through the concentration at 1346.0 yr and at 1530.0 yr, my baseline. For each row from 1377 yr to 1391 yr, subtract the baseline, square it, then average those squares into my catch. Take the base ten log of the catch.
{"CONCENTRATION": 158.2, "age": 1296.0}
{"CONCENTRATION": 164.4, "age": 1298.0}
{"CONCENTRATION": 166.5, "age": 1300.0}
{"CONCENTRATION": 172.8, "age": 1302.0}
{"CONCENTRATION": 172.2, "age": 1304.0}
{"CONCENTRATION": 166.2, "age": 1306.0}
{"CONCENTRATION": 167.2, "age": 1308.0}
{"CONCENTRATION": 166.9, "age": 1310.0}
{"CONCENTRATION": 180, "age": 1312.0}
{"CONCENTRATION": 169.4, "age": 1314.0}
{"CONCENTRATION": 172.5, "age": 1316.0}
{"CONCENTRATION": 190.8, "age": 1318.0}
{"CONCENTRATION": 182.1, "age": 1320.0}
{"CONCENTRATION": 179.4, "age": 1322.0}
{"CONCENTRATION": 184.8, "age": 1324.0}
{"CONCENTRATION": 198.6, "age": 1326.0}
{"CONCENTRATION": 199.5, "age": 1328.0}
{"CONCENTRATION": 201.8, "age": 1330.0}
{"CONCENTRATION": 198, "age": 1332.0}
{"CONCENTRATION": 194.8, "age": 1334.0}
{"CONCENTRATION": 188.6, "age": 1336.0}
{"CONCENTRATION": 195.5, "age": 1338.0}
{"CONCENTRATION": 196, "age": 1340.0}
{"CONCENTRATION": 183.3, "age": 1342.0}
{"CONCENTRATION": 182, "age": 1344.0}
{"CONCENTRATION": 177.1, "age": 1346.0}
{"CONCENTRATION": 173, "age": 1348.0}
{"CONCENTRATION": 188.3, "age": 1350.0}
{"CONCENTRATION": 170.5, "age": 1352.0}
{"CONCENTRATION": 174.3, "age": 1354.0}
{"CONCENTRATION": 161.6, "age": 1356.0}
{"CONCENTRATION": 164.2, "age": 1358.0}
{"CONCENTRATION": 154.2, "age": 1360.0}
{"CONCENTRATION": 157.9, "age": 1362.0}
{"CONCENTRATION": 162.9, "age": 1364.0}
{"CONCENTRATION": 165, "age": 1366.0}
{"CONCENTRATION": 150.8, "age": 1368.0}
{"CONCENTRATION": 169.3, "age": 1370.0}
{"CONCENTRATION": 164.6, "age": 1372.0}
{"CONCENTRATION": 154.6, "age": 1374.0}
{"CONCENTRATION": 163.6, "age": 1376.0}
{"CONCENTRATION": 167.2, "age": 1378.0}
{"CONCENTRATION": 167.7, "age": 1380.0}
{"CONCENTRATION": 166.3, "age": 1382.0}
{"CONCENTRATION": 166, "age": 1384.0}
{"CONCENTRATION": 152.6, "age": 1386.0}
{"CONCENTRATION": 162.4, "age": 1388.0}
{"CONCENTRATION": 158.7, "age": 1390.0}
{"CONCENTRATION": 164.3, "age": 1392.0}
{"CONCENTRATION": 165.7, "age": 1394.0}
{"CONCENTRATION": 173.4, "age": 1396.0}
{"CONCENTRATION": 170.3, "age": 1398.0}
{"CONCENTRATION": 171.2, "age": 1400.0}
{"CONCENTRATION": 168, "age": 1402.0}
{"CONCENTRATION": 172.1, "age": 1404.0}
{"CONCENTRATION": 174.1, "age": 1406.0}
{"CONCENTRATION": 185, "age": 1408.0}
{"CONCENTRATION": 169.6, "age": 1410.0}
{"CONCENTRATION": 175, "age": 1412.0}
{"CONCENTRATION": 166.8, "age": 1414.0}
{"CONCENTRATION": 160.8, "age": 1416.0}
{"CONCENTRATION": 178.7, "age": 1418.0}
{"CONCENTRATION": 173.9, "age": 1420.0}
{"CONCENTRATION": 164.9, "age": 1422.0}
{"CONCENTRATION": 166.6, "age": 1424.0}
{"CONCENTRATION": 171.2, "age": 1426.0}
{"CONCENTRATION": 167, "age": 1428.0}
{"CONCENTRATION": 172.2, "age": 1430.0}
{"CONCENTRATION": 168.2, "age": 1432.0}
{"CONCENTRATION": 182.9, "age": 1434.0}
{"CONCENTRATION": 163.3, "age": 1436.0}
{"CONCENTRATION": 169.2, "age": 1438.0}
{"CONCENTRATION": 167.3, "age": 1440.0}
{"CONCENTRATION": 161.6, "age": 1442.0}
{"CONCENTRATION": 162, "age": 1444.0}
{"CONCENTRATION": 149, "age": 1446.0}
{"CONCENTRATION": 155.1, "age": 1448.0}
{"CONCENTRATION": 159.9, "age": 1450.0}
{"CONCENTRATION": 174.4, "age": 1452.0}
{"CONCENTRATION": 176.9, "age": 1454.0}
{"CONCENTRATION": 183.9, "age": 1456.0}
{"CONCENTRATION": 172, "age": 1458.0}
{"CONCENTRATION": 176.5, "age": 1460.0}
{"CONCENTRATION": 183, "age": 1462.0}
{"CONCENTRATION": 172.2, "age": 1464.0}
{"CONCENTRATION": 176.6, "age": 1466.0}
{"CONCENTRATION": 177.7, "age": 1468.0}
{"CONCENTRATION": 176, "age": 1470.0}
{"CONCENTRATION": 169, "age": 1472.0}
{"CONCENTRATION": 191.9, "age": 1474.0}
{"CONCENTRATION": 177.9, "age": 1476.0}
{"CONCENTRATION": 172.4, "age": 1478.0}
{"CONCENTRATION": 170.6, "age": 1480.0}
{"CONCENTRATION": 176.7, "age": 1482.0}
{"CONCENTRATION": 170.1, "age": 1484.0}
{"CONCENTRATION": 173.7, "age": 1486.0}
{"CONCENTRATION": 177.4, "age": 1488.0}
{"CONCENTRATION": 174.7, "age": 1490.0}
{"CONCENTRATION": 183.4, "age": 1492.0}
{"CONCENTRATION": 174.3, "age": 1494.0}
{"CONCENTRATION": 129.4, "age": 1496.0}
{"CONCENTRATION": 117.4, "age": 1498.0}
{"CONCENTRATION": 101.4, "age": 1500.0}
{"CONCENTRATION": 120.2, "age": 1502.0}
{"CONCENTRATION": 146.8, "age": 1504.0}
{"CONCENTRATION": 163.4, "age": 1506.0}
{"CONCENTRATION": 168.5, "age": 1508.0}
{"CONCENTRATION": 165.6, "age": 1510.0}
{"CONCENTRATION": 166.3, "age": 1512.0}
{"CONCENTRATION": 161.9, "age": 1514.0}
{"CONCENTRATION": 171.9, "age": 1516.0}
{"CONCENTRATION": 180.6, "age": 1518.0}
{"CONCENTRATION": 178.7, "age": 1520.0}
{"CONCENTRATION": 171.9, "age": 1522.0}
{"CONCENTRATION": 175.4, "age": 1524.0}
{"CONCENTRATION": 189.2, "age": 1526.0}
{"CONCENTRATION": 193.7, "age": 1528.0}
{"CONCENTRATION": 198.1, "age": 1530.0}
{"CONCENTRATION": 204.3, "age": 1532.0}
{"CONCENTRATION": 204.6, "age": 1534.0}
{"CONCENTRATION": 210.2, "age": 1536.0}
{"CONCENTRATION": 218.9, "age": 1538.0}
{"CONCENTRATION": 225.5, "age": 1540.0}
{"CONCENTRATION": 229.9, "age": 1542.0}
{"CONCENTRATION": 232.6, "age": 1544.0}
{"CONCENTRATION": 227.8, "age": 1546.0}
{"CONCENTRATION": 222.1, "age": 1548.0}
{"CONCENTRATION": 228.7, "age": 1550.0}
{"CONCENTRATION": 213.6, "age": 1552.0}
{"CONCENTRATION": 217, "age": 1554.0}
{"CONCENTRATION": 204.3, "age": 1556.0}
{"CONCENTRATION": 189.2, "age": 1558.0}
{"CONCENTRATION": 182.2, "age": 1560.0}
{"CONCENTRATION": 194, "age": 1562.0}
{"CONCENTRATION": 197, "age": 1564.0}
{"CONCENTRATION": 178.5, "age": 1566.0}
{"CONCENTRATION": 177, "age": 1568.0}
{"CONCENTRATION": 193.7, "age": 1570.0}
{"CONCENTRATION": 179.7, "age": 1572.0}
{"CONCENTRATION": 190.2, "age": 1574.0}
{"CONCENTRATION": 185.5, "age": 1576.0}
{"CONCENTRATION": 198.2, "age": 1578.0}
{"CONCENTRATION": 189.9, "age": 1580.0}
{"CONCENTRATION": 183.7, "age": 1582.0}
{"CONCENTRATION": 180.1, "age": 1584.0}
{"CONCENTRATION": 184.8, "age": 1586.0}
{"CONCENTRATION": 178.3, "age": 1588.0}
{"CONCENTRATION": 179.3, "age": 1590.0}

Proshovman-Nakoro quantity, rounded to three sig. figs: 2.57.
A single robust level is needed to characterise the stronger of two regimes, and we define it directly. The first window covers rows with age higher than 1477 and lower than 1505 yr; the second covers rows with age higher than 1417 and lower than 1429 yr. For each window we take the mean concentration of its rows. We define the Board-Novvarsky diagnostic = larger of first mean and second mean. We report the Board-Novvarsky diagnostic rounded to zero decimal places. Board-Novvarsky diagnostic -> 170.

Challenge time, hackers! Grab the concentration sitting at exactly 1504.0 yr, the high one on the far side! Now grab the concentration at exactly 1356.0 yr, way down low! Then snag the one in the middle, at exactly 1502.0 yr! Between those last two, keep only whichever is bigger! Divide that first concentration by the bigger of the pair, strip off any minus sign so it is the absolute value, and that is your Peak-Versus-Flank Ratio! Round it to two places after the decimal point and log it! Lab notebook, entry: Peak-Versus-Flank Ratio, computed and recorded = 0.91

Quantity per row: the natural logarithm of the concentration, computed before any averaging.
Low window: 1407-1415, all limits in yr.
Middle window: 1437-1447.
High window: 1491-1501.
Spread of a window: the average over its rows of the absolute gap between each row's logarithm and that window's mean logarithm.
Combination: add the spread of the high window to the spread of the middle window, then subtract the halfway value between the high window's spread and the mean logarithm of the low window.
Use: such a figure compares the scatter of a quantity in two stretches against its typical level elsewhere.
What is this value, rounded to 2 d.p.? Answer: -2.44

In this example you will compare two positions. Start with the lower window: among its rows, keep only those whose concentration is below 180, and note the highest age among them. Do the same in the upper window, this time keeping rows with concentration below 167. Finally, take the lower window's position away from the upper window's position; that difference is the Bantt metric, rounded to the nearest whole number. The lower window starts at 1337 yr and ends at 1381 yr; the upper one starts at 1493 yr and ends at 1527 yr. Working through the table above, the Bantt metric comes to 134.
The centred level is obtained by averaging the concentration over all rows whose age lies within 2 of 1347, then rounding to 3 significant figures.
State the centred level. 175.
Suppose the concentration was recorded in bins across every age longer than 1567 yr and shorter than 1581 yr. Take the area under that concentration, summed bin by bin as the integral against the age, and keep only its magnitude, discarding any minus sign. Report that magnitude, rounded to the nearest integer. 2628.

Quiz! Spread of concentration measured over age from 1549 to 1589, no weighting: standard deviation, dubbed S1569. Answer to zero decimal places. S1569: 14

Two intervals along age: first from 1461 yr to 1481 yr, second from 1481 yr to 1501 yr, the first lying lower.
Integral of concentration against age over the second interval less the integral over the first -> -378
